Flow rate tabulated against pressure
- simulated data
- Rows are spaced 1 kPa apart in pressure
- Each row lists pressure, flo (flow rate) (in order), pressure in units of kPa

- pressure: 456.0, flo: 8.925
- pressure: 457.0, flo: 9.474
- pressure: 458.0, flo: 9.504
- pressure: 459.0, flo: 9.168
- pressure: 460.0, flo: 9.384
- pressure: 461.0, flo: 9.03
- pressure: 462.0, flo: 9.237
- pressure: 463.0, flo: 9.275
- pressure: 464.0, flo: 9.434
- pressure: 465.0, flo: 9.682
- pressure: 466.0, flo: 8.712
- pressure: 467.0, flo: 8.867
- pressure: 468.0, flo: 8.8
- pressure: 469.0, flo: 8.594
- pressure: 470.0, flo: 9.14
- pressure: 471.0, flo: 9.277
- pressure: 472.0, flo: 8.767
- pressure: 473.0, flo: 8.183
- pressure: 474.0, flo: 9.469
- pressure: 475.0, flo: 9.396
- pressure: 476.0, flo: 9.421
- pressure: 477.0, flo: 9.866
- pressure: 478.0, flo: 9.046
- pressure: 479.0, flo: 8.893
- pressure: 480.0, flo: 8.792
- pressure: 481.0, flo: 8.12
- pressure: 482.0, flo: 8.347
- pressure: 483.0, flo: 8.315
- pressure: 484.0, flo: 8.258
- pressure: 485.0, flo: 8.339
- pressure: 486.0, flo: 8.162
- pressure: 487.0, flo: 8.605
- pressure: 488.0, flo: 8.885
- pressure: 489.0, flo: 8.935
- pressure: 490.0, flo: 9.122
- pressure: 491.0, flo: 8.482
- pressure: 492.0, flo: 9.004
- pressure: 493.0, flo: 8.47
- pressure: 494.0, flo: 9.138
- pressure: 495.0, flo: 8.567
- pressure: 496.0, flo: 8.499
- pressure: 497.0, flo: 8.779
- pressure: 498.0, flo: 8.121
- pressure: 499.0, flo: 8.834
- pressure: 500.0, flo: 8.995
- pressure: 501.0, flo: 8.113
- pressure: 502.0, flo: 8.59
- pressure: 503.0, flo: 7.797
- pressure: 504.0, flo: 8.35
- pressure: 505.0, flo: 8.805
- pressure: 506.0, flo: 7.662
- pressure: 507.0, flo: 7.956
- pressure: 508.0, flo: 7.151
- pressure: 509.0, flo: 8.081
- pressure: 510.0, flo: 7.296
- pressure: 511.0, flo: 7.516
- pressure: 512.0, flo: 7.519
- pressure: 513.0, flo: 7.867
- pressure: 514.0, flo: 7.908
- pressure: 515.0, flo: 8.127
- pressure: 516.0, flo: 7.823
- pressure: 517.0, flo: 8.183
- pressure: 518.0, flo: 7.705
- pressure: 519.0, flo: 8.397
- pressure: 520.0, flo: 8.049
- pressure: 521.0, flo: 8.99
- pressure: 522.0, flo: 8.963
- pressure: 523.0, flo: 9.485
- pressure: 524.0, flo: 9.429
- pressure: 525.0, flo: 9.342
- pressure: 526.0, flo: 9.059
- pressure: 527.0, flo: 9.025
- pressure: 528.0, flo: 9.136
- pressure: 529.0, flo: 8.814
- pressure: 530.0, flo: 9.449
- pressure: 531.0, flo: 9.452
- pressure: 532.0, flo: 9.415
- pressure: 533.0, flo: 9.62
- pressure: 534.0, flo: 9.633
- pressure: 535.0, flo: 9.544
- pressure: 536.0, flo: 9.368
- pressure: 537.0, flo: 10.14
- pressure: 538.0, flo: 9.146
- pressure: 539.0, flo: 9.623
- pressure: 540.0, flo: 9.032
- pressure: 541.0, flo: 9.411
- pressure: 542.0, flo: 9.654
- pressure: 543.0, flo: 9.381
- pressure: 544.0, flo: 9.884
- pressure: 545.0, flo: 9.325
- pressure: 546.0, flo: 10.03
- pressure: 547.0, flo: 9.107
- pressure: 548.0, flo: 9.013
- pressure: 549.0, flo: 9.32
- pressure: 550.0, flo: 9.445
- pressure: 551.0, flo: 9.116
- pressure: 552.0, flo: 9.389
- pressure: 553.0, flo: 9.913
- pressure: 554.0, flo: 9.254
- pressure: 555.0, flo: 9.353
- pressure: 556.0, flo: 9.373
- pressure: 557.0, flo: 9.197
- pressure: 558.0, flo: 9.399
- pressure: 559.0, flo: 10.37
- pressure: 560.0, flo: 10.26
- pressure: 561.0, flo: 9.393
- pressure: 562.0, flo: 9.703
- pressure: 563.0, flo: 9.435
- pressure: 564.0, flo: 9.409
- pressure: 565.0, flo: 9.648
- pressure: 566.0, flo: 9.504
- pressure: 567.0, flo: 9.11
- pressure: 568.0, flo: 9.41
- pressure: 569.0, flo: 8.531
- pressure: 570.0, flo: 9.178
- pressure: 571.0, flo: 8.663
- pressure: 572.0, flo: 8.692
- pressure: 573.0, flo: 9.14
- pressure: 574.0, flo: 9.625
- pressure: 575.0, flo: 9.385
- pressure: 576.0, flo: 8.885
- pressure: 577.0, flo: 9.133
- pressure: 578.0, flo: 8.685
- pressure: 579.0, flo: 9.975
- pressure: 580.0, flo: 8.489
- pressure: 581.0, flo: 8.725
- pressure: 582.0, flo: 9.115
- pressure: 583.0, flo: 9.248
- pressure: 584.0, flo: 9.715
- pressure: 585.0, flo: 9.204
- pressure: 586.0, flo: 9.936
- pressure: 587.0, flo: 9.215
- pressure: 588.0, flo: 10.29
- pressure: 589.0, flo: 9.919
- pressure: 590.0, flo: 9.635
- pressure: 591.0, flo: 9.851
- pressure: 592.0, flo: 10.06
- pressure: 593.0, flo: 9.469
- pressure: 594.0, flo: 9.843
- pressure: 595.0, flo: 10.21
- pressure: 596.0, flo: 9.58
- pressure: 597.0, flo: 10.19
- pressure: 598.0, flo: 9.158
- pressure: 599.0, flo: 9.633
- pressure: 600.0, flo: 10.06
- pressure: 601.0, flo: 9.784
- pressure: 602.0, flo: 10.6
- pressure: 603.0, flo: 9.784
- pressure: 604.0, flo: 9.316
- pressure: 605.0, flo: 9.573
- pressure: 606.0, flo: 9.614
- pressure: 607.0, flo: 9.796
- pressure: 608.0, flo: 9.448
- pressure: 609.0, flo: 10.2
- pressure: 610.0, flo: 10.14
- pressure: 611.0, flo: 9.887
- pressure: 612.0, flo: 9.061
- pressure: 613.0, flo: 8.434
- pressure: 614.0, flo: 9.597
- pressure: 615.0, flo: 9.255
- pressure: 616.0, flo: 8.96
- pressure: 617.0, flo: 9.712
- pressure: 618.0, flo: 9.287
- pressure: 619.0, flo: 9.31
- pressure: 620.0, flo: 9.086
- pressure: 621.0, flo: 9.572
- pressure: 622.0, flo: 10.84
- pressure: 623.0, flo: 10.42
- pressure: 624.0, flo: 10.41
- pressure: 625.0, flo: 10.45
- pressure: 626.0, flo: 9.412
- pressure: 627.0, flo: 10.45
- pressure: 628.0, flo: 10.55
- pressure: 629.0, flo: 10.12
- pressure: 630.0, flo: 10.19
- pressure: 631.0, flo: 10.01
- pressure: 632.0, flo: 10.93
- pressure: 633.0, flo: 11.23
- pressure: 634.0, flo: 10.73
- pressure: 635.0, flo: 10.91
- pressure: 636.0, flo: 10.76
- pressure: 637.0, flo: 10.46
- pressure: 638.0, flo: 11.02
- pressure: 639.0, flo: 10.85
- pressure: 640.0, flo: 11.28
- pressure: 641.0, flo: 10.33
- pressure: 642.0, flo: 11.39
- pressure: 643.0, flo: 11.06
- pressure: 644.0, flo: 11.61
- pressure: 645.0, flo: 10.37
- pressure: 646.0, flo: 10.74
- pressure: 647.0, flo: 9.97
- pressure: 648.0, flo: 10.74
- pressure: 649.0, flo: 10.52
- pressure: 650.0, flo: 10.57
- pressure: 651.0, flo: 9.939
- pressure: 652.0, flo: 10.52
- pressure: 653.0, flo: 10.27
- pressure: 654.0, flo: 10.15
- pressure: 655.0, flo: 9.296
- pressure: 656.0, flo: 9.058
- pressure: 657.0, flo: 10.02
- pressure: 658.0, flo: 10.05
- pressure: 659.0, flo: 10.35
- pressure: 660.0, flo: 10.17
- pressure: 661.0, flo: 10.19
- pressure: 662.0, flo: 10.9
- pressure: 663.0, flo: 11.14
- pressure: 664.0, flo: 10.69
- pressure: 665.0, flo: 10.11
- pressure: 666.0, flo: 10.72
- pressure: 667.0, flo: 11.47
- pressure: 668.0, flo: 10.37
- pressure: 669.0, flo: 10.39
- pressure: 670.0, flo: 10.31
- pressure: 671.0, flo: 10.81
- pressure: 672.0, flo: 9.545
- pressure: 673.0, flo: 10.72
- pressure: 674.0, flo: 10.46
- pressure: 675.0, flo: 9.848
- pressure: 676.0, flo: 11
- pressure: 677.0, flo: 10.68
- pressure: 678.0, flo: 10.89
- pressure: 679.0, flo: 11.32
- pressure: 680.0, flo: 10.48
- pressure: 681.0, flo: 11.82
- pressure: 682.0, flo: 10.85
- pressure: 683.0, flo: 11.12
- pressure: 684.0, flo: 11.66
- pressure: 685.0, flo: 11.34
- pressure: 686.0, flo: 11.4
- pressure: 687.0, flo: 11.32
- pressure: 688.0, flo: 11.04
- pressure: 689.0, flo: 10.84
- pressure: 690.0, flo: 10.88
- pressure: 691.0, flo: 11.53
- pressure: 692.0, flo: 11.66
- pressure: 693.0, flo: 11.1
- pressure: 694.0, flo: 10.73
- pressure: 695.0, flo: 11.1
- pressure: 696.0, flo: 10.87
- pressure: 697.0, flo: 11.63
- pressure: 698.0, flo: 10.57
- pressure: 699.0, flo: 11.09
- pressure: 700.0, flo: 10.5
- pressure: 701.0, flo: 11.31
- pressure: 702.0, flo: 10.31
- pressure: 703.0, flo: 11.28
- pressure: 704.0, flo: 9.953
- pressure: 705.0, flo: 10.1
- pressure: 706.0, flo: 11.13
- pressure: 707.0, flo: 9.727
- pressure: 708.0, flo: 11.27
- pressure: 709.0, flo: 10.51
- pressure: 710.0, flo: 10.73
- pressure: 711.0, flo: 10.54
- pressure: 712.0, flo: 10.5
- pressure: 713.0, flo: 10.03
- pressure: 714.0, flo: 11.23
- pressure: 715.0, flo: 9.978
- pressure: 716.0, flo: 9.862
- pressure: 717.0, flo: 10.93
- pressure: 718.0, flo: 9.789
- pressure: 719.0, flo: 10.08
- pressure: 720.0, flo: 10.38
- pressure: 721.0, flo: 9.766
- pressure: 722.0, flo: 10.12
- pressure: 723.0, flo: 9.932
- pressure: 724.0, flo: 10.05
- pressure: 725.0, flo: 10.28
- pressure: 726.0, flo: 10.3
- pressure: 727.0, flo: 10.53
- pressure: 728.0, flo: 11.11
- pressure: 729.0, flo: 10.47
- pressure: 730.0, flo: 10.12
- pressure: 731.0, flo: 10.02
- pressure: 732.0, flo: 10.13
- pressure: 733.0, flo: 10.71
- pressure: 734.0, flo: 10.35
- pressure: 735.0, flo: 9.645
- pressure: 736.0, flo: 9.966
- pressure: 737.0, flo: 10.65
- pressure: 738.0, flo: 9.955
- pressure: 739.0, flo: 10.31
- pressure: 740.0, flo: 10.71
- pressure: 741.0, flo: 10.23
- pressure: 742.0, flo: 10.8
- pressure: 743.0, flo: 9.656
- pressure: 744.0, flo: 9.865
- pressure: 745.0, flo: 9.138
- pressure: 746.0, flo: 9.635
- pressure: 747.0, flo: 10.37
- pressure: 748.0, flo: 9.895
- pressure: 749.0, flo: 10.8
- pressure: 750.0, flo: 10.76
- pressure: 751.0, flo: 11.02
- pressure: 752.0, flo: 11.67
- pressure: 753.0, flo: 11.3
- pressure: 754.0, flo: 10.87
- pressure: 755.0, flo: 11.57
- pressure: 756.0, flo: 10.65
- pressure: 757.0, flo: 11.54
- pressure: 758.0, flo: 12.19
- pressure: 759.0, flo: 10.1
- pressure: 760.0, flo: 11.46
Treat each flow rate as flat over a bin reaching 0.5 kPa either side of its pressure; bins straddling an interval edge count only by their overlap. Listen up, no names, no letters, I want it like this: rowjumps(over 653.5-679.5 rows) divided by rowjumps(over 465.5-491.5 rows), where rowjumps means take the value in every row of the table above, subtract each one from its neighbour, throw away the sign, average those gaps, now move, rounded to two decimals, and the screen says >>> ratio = 1.64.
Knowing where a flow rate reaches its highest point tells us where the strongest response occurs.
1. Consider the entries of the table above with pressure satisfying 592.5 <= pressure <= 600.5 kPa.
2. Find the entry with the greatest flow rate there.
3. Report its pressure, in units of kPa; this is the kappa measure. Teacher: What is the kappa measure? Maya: 595.0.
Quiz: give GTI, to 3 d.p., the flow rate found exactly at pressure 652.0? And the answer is 10.520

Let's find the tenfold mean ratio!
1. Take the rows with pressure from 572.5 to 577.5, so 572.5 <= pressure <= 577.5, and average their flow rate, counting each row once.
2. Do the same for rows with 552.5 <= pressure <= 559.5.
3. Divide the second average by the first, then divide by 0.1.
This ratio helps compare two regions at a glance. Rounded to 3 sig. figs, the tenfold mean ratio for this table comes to 10.3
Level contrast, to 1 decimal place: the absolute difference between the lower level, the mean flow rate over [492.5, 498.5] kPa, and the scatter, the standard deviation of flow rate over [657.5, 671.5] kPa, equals 8.2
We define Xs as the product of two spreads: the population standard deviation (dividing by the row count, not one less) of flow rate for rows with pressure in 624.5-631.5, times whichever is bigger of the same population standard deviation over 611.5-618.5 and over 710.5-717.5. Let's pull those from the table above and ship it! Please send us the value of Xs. 0.17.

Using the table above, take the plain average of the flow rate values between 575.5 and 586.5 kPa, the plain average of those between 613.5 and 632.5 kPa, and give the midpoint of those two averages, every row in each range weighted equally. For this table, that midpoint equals 9.6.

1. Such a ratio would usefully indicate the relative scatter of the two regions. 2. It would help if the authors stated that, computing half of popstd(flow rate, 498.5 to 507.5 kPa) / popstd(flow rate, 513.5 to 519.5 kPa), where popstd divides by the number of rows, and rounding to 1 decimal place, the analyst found 1.0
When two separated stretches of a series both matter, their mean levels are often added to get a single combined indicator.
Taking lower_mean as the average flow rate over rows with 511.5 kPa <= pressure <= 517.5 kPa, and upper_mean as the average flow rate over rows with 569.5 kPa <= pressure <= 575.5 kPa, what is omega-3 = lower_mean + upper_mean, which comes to 17.0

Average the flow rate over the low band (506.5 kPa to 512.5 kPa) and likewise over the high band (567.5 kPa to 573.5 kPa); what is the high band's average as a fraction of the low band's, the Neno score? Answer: 1.18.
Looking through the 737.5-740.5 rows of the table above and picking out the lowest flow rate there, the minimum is 9.955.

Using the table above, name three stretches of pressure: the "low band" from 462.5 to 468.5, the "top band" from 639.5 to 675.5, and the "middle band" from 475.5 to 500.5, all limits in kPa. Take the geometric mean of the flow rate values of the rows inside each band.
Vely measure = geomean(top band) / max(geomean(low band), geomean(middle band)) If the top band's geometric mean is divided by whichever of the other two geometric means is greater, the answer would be 1.14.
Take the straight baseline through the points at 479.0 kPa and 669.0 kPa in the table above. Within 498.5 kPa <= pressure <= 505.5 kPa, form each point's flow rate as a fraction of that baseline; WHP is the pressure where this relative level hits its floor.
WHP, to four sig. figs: 503.0 kPa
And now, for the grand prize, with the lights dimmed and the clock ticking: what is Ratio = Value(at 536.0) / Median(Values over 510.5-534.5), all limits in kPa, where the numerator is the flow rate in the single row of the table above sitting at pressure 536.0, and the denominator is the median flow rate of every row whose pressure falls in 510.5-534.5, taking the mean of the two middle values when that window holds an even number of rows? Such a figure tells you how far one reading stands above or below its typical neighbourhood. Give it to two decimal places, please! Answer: 1.04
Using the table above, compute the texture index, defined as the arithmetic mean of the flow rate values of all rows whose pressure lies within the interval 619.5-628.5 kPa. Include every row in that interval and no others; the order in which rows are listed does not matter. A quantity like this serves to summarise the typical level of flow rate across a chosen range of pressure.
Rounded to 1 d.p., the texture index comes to 10.1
